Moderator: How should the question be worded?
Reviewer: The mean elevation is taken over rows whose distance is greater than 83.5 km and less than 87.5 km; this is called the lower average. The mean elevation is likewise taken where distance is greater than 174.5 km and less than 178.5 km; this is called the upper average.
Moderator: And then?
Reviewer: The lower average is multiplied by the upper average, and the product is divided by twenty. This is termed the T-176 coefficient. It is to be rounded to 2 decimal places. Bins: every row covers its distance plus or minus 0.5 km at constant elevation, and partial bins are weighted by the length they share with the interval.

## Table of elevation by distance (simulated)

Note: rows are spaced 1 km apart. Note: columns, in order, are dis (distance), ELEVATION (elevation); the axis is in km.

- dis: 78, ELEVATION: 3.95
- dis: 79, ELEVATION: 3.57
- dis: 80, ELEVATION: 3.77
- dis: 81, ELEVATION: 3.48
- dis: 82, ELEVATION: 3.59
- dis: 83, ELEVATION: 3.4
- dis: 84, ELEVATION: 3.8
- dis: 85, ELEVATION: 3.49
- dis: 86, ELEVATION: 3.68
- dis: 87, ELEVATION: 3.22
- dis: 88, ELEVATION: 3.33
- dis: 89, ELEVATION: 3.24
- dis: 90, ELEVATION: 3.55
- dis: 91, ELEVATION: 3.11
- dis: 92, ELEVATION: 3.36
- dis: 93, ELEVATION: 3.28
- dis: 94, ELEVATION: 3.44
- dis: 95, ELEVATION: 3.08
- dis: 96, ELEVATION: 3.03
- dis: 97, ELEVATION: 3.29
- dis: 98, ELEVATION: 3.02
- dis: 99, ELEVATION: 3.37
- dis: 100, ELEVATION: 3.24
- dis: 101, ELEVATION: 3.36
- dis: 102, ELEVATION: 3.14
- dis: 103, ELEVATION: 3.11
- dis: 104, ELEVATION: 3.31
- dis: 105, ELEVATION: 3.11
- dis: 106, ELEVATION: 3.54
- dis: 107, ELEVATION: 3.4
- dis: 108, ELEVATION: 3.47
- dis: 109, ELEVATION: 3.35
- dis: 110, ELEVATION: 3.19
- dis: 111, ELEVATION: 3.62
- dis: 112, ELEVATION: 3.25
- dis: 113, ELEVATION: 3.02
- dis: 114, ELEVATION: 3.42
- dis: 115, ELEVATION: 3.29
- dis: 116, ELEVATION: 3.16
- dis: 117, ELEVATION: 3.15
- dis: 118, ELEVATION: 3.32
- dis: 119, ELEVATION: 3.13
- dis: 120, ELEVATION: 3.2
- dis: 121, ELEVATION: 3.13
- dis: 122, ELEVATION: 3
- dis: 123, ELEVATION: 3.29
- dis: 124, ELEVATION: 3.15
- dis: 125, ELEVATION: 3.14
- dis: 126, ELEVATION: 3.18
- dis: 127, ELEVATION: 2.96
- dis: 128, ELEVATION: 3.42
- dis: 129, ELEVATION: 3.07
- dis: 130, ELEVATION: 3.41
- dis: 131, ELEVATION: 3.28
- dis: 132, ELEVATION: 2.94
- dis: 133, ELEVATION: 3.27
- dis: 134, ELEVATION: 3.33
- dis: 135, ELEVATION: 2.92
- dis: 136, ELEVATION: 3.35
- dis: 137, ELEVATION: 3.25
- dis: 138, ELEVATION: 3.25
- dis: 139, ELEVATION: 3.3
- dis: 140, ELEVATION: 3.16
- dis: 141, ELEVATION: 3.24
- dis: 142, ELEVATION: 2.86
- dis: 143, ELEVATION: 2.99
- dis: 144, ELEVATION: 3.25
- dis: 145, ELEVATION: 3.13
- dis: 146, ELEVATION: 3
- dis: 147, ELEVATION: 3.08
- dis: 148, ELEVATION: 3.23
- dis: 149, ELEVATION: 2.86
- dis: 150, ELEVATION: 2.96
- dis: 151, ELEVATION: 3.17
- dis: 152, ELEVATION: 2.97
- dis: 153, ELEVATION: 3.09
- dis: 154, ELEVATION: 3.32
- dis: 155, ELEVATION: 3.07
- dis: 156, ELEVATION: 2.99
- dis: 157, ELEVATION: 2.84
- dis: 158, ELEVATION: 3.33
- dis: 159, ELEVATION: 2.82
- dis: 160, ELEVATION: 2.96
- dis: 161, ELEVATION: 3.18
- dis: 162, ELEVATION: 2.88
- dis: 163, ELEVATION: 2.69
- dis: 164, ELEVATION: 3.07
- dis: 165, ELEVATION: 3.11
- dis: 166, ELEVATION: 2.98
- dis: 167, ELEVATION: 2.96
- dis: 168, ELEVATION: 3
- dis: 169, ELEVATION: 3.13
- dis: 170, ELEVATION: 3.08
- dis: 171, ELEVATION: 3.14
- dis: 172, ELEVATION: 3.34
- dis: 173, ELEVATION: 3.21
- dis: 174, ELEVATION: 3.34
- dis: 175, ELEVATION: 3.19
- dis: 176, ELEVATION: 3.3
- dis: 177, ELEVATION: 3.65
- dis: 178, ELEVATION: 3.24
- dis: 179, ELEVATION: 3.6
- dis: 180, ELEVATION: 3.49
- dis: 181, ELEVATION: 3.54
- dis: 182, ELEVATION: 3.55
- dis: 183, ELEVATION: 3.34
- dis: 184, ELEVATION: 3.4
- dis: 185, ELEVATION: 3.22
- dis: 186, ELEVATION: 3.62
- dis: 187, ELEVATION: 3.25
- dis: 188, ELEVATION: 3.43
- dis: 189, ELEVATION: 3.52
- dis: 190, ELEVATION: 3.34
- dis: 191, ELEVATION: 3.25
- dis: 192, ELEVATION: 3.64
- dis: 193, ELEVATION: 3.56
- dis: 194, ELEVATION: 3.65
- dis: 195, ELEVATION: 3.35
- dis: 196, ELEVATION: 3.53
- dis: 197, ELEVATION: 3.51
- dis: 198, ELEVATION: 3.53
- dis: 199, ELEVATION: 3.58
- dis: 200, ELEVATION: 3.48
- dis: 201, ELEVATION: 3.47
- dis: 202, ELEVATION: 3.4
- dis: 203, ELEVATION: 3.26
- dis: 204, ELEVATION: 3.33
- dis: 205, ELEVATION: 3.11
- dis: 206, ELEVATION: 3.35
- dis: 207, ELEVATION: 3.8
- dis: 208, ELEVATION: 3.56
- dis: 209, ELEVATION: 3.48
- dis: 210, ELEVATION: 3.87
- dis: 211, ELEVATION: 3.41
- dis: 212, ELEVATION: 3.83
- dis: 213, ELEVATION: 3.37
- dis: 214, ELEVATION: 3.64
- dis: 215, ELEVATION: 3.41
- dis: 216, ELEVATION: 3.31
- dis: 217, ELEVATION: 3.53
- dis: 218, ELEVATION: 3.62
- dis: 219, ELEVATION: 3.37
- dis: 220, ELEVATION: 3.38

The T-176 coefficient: 0.59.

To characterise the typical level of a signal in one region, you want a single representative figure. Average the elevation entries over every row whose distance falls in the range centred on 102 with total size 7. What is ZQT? 3.23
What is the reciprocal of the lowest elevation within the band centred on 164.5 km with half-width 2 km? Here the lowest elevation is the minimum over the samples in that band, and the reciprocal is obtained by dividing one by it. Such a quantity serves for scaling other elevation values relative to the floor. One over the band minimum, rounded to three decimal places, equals 0.372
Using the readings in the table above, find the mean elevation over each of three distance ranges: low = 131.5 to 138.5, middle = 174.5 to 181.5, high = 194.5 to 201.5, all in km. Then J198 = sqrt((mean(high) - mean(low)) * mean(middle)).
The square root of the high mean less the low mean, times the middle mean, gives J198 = 1.02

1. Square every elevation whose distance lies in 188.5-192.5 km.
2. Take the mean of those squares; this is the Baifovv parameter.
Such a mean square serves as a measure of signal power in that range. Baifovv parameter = 11.8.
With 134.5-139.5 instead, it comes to 10.4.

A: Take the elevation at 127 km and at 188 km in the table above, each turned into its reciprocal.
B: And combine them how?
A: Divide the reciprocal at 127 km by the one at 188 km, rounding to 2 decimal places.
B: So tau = 1.16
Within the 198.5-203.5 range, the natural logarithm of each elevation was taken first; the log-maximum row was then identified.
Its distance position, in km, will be 199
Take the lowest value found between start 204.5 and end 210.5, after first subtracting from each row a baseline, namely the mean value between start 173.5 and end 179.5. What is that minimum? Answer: -0.28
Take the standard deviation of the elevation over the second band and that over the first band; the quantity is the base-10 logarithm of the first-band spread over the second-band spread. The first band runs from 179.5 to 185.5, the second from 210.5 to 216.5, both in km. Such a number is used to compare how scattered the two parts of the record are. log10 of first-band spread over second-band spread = -0.19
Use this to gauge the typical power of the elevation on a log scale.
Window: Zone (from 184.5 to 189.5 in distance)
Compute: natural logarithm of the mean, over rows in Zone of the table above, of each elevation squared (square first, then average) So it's 2.45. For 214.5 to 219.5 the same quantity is 2.48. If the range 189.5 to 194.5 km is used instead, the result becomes 2.50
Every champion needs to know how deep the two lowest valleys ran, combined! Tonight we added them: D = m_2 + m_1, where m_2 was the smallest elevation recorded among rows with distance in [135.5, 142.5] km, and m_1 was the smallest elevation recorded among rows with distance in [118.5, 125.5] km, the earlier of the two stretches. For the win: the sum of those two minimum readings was 5.9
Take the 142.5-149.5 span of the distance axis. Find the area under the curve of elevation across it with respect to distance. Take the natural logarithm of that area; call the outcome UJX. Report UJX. 3.07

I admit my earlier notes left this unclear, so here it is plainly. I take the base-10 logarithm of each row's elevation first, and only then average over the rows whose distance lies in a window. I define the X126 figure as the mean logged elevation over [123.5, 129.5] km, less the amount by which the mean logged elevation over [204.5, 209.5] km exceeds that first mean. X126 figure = 0.46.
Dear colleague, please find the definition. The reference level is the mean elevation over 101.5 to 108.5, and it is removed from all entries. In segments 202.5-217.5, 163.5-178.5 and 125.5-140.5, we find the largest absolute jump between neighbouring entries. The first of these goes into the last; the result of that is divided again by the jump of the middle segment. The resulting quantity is 2.44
